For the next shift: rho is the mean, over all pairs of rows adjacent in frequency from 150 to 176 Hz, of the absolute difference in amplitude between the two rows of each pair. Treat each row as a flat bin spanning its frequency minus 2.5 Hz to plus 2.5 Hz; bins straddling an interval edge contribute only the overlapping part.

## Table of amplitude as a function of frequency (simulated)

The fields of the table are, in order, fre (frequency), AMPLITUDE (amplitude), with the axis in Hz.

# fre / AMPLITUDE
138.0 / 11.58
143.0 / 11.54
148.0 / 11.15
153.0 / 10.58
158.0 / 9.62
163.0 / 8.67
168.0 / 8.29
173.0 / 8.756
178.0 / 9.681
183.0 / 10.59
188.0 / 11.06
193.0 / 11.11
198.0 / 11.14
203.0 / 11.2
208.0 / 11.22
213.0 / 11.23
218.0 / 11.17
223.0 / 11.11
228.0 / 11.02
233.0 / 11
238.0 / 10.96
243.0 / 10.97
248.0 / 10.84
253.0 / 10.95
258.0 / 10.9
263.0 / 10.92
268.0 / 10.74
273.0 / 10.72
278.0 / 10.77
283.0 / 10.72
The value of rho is 0.689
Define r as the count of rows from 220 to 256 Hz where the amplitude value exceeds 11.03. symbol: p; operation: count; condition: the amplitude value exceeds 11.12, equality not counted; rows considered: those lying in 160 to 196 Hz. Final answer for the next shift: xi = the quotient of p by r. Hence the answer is 0.0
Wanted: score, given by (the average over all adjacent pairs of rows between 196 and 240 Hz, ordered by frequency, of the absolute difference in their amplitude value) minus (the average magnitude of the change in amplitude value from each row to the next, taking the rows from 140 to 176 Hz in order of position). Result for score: -0.57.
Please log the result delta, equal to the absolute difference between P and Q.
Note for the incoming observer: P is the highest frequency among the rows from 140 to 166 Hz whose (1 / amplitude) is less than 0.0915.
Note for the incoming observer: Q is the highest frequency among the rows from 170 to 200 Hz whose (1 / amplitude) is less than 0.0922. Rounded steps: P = 148.0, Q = 198.0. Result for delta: 50 Hz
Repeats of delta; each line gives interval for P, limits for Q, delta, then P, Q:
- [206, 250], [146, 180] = 95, 243.0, 148.0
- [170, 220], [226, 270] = 45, 218.0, 263.0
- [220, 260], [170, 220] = 35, 253.0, 218.0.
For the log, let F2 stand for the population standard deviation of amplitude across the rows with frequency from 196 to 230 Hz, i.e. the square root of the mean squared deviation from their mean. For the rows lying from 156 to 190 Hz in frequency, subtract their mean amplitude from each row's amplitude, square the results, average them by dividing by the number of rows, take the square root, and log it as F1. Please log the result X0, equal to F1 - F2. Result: 0.9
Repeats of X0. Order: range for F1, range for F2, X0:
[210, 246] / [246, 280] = 0.0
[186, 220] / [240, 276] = 0.0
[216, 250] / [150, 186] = -0.8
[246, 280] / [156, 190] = -0.9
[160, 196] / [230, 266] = 1.1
